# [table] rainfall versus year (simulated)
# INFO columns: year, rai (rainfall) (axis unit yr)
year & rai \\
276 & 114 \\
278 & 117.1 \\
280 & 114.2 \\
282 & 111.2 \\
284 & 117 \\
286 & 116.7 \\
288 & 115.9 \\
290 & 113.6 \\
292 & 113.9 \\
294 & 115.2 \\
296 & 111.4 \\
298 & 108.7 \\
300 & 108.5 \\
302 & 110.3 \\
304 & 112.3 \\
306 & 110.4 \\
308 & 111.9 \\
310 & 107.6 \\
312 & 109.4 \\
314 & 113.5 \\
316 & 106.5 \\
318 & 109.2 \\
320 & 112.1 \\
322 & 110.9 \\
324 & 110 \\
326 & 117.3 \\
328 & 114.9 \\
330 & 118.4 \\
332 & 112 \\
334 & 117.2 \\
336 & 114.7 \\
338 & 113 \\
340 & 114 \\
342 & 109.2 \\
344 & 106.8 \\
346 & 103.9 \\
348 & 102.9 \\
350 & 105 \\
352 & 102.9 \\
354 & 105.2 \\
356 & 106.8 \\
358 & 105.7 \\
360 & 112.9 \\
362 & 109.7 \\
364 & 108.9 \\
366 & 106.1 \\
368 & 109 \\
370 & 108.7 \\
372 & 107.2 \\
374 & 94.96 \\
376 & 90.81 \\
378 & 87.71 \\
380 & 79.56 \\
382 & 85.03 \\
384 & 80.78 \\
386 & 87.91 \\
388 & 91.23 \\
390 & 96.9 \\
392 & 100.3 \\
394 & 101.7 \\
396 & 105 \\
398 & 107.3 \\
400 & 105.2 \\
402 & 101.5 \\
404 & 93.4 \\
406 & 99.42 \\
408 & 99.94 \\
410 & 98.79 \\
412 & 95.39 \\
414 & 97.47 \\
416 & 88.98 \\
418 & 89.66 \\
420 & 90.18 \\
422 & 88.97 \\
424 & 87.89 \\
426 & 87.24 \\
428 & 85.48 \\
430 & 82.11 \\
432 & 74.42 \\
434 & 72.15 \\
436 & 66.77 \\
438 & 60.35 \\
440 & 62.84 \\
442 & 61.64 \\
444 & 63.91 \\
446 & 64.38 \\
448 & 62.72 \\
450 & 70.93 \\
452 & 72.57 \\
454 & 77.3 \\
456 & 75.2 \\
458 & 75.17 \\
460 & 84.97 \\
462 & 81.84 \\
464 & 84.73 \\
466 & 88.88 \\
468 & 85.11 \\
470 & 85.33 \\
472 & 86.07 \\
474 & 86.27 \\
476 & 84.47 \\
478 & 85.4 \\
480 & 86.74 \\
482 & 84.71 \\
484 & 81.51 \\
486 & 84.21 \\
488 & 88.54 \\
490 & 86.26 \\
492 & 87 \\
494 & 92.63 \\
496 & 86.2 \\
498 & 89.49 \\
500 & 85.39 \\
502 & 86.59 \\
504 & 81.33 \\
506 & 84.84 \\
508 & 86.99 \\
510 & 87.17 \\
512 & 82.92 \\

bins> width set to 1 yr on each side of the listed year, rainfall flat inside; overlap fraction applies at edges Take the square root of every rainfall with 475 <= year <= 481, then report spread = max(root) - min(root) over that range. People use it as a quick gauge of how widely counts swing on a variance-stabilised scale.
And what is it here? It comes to 0.1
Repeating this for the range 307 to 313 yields 0.2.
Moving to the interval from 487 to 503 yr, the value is 0.4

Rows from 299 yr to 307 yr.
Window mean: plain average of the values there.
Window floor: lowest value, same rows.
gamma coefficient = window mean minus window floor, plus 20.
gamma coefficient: 21.9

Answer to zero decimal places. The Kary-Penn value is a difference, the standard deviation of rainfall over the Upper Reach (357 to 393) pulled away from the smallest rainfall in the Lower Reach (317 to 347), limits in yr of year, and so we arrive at 93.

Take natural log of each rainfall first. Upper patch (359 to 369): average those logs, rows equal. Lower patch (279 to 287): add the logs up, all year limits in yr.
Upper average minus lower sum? -14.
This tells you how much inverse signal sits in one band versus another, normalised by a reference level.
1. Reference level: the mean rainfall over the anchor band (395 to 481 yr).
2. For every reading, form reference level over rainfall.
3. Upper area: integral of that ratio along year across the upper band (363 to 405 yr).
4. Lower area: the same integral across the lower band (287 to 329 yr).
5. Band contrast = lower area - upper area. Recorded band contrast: -5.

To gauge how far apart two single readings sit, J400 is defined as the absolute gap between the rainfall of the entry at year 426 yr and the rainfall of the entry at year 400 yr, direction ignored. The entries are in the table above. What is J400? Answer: 18.0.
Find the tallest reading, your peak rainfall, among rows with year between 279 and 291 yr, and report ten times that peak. 1170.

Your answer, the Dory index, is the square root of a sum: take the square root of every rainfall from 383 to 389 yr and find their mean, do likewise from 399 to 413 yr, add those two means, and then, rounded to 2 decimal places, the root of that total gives 4.39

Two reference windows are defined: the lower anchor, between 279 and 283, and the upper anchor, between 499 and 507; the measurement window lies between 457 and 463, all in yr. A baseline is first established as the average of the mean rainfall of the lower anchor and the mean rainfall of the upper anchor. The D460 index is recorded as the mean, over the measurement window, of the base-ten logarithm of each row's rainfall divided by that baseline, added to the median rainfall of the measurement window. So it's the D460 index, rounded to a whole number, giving 82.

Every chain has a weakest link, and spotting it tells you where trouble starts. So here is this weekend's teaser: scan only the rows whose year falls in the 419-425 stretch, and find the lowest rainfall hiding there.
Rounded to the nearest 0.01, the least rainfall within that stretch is 87.89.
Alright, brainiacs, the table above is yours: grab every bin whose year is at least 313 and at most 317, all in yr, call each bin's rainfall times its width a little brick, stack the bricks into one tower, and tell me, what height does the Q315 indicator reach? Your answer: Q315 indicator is 440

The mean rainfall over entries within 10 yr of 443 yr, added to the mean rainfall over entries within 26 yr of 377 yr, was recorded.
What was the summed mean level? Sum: 166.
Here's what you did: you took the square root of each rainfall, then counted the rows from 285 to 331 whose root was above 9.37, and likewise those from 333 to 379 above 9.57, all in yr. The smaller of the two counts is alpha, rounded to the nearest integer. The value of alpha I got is 21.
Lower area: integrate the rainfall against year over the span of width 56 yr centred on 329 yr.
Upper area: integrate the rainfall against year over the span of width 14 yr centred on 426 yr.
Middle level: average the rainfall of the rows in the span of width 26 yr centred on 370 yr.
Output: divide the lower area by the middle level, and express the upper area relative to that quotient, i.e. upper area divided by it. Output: 19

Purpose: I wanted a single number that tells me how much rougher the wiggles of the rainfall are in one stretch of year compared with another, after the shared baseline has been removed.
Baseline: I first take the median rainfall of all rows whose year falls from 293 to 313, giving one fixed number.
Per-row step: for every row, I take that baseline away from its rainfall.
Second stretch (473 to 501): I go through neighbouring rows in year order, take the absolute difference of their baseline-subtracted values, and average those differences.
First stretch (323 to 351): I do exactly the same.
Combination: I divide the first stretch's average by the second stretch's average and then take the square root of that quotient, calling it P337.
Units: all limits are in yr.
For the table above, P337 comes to 1.06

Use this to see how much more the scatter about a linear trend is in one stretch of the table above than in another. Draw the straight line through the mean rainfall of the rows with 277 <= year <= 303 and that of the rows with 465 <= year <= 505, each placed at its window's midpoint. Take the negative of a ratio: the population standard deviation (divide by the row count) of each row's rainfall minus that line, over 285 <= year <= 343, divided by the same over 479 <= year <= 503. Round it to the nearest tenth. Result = -1.3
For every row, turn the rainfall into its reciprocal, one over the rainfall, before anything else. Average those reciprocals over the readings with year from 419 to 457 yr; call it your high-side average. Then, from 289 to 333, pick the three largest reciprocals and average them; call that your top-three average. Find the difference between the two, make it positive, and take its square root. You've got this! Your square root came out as 0.067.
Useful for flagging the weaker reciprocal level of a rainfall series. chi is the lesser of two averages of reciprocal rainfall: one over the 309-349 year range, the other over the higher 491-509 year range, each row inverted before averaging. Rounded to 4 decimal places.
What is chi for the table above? 0.0090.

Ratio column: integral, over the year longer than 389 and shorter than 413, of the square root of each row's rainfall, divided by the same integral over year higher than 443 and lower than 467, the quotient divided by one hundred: 0.0116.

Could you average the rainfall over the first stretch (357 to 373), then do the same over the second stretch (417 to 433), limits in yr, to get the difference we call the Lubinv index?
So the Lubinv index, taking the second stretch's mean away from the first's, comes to 23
